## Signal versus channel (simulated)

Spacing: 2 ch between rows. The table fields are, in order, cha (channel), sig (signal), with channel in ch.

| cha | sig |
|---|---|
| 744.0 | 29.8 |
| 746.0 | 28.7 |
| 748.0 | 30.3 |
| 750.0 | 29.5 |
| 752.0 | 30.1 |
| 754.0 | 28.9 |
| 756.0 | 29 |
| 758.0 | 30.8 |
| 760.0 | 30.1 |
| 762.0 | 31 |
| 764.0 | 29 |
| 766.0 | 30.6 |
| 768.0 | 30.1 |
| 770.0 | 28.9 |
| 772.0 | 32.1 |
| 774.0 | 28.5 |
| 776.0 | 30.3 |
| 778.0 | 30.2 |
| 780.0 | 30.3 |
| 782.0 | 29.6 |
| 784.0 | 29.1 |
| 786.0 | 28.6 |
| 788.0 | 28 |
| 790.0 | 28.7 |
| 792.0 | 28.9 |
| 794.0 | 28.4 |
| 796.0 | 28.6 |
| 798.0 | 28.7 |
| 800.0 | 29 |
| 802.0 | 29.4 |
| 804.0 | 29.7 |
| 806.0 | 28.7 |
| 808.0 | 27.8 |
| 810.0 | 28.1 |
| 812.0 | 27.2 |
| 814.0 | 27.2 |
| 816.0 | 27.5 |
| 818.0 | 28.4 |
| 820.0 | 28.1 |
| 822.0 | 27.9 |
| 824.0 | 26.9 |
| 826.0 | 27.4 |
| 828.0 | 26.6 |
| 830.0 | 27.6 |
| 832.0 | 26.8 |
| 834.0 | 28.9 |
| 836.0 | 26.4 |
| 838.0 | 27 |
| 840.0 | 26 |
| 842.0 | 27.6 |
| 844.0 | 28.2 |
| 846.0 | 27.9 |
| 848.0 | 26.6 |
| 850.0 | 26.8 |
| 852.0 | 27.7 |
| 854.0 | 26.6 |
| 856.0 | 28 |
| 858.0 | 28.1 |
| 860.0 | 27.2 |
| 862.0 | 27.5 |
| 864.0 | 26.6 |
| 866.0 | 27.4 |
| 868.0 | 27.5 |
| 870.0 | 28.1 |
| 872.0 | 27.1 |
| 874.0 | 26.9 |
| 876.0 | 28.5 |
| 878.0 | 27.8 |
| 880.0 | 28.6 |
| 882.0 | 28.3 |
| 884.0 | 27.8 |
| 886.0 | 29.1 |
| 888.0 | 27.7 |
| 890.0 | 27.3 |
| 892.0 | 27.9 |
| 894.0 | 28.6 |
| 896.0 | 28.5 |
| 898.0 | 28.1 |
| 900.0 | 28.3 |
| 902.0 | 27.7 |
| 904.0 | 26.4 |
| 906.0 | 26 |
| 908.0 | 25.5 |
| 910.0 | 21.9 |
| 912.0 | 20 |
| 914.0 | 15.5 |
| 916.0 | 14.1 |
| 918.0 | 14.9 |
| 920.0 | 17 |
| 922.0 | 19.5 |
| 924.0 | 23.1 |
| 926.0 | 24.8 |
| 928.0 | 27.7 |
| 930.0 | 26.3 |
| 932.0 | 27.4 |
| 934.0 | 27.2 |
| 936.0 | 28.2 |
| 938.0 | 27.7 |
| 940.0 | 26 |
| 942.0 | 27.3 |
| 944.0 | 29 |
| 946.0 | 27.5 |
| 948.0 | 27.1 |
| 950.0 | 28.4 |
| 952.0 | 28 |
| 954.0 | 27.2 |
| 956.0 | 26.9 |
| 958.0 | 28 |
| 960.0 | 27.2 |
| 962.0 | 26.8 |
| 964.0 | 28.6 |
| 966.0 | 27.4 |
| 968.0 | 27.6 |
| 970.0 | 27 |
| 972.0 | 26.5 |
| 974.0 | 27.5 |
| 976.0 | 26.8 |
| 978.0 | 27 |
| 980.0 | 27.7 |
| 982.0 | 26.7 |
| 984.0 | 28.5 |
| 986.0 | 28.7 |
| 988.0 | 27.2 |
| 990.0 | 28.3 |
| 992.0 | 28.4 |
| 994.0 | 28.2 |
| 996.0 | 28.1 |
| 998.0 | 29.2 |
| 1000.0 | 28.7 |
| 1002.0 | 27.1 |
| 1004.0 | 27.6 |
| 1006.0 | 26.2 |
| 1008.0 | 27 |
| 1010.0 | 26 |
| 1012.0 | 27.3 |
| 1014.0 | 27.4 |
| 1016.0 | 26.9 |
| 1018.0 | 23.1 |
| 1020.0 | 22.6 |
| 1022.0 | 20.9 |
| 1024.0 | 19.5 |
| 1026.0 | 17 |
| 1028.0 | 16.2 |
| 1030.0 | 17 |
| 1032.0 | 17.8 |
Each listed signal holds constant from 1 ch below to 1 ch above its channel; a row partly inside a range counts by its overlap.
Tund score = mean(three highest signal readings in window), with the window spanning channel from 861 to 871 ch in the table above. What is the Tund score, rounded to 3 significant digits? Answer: 27.7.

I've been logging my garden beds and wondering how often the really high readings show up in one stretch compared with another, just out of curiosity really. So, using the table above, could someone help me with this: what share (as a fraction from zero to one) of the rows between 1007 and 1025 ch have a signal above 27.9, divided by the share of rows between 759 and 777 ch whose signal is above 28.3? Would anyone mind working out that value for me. 0.0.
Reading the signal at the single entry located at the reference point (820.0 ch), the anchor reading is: 28.1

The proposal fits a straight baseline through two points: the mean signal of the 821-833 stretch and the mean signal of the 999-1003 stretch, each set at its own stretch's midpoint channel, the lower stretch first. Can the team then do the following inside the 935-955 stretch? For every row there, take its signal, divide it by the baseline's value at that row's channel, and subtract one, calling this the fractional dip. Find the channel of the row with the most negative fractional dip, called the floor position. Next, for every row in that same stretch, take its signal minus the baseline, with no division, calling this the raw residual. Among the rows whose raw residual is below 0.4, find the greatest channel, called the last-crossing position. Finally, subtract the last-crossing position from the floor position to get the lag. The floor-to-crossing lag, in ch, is -14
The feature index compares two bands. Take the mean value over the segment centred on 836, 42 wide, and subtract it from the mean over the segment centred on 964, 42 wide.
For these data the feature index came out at 0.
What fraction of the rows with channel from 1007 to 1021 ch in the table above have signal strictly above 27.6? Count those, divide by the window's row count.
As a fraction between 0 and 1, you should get 0.0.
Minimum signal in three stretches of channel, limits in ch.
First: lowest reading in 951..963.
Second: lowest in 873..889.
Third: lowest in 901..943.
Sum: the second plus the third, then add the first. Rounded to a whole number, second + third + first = 68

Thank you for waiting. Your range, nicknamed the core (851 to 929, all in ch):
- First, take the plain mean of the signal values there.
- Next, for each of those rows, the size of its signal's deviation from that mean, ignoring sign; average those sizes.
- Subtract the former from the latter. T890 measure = -22.5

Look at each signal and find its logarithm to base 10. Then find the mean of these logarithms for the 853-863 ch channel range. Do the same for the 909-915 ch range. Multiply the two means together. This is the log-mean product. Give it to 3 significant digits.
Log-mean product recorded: 1.84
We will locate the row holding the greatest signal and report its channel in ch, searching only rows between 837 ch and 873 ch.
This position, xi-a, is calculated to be 844.0 ch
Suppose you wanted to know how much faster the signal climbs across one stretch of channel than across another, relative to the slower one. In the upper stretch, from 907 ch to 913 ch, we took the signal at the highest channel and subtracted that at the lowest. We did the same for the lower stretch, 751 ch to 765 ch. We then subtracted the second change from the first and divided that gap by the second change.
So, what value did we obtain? 4.0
